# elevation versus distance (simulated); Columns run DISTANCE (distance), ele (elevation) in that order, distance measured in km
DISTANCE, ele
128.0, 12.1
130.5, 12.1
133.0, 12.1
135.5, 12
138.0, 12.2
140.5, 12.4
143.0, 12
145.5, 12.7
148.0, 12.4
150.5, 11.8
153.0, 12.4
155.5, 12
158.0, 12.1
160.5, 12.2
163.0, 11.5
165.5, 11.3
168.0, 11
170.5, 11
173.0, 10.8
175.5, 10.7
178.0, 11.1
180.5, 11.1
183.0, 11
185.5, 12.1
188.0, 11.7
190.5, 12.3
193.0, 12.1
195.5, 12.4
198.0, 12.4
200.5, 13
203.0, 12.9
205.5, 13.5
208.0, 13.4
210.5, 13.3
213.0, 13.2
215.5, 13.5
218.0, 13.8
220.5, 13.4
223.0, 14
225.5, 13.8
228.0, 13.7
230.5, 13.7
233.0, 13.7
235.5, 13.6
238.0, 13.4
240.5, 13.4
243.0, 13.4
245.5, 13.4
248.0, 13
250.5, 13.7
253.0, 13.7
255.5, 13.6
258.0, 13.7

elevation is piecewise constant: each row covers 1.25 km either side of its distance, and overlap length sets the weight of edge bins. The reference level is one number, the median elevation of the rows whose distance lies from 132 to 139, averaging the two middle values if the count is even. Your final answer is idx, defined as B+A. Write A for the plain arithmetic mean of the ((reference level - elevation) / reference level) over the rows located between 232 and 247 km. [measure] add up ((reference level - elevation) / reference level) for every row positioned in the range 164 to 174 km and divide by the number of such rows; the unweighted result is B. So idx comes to -0.03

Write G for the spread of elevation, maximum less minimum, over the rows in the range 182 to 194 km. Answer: 1.3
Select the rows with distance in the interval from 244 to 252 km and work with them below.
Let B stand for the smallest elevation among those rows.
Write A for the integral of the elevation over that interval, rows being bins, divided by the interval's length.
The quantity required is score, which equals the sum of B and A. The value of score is 26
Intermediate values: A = 13.4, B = 13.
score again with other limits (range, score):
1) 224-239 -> 27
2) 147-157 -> 24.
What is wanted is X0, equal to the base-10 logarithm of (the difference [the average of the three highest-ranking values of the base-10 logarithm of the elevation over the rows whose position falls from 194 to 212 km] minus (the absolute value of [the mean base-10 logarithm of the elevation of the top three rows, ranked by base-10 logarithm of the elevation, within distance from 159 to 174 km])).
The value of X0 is -1.22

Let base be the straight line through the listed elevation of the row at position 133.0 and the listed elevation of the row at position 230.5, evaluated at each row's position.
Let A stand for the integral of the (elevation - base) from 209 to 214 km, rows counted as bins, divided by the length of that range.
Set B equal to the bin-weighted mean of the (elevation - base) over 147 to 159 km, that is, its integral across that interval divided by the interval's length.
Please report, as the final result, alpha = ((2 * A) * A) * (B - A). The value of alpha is 0.0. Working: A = -0.1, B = -0.29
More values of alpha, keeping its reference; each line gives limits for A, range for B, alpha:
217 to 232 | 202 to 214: 0.0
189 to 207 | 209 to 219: 0.3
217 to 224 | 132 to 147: 0.0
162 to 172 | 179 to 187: -0.2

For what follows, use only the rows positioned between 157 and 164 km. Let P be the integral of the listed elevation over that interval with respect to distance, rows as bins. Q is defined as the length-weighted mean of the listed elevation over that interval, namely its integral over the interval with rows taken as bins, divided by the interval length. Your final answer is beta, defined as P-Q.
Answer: 72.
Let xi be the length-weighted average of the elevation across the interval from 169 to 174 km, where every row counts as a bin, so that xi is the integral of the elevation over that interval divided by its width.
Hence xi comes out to 10.9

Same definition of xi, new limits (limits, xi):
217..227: 13.7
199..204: 12.9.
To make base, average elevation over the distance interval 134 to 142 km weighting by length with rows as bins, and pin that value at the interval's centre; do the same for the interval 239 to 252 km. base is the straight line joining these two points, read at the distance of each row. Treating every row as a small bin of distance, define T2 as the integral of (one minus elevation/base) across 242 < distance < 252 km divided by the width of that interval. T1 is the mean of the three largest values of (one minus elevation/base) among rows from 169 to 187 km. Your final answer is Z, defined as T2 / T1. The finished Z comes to 0.0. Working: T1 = 0.142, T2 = 0.00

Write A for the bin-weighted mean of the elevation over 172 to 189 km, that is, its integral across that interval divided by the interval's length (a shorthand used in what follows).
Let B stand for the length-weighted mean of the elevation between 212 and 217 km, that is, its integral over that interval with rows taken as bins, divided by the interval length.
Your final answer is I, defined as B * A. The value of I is 150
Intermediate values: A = 11.2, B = 13.4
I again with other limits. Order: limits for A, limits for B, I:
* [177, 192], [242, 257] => 156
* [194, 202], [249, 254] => 172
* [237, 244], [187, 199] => 163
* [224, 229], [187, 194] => 166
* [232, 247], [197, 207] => 175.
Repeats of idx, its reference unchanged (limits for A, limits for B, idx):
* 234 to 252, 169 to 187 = -0.03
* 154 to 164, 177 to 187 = 0.08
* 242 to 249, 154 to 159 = -0.09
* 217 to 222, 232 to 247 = -0.24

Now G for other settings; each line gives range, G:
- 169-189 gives 1.4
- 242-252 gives 0.7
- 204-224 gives 0.8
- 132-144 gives 0.4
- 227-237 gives 0.1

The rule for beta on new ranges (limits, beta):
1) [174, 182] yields 77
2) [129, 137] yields 85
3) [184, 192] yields 84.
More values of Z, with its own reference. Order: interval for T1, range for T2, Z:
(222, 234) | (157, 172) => -2.2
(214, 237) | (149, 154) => -0.7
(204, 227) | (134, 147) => 0.2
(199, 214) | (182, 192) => -10.4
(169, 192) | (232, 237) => -0.2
